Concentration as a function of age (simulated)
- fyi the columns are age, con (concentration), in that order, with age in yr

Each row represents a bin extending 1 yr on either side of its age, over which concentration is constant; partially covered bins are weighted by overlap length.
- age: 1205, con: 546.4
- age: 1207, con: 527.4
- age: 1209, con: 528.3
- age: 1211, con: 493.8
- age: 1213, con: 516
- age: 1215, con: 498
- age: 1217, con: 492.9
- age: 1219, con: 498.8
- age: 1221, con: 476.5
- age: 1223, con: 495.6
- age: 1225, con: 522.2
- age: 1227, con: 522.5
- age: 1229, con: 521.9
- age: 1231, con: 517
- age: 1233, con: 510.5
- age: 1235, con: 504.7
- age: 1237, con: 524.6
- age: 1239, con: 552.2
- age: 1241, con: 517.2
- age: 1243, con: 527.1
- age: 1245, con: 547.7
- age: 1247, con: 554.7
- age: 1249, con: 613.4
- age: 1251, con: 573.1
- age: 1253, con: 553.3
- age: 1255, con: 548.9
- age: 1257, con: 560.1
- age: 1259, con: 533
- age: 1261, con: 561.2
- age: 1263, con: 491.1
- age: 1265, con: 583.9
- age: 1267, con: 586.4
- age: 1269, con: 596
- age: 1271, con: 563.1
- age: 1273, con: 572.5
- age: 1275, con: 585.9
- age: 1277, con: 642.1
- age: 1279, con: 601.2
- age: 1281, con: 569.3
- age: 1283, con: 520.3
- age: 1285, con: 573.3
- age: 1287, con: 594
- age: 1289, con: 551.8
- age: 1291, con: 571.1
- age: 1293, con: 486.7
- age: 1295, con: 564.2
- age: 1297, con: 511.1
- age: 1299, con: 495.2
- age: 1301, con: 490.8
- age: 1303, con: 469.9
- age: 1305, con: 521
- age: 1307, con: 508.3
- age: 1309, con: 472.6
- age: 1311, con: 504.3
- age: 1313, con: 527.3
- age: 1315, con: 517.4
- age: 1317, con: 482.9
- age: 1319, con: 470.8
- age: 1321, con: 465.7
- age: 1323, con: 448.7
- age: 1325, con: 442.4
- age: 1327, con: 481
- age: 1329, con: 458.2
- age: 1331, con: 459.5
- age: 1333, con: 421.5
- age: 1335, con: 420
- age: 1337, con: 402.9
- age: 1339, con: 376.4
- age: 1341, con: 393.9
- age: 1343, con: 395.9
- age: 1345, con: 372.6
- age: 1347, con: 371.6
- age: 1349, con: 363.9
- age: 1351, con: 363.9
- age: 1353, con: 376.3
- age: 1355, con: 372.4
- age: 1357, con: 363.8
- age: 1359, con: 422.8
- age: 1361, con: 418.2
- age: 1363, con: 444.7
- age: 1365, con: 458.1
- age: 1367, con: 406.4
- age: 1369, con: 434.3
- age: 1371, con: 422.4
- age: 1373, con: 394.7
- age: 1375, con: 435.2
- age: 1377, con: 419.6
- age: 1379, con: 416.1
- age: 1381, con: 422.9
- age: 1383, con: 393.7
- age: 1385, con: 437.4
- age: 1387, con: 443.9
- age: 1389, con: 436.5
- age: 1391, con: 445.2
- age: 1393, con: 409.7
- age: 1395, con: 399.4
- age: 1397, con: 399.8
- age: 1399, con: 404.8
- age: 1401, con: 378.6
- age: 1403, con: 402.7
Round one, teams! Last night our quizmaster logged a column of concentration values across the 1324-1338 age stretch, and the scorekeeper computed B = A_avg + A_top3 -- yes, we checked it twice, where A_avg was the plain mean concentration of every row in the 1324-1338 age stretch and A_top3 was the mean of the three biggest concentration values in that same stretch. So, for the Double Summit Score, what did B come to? 907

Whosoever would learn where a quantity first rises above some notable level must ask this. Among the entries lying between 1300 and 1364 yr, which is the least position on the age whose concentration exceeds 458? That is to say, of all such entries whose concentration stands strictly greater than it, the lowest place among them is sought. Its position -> 1301 yr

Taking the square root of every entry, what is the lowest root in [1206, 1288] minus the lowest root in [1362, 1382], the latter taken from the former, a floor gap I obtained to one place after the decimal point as 2.0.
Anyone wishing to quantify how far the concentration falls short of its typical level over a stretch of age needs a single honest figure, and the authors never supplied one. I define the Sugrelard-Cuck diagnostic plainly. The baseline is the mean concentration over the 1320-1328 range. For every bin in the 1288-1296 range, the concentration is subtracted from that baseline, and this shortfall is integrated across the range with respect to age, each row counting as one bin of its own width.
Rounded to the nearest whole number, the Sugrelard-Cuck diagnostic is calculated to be -672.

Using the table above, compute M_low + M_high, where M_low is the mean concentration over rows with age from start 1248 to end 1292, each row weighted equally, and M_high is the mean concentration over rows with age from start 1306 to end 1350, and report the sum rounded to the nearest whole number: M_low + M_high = 1014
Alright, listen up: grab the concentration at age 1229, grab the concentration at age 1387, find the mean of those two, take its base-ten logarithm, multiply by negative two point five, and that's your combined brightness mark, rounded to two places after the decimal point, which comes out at -6.71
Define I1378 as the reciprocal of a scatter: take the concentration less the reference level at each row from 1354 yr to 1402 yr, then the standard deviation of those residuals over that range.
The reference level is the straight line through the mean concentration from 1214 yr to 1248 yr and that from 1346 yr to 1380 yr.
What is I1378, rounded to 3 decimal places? 0.037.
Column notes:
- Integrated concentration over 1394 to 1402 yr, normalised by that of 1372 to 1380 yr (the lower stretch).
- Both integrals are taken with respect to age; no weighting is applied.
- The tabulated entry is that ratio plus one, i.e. 1.95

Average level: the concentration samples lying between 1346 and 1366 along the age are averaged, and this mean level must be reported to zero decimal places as 396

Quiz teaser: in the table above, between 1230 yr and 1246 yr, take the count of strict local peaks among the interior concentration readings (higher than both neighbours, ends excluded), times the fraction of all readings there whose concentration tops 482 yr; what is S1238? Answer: 1.0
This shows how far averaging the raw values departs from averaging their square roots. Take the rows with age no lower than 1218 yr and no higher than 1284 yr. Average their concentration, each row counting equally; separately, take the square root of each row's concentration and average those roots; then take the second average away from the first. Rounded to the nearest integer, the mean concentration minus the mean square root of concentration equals 524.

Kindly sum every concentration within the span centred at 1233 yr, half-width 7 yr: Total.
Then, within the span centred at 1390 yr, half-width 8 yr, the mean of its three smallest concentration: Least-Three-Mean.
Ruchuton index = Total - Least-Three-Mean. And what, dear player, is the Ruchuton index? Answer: 3256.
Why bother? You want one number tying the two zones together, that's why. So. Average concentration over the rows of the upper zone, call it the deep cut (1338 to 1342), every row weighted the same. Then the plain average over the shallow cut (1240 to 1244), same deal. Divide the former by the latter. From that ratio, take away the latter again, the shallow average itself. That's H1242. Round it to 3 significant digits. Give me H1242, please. -521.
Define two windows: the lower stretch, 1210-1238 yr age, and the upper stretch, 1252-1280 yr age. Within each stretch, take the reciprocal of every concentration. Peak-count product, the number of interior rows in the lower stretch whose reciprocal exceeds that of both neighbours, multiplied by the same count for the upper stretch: 12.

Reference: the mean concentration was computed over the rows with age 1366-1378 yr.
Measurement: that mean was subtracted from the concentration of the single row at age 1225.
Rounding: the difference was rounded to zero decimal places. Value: 103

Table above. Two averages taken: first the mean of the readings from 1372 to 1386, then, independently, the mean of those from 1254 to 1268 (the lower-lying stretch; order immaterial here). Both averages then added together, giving 969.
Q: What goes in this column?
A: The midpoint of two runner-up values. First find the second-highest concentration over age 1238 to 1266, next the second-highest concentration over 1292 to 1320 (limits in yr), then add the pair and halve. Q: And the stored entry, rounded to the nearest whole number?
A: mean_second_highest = 556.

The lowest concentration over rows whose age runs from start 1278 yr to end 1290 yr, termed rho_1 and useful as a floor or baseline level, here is 520.3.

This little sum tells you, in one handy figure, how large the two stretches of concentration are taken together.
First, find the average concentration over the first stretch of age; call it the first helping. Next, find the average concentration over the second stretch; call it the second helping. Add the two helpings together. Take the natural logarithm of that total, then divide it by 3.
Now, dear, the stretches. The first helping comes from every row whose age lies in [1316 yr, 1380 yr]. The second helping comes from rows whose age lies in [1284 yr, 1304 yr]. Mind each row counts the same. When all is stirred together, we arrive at 2.29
